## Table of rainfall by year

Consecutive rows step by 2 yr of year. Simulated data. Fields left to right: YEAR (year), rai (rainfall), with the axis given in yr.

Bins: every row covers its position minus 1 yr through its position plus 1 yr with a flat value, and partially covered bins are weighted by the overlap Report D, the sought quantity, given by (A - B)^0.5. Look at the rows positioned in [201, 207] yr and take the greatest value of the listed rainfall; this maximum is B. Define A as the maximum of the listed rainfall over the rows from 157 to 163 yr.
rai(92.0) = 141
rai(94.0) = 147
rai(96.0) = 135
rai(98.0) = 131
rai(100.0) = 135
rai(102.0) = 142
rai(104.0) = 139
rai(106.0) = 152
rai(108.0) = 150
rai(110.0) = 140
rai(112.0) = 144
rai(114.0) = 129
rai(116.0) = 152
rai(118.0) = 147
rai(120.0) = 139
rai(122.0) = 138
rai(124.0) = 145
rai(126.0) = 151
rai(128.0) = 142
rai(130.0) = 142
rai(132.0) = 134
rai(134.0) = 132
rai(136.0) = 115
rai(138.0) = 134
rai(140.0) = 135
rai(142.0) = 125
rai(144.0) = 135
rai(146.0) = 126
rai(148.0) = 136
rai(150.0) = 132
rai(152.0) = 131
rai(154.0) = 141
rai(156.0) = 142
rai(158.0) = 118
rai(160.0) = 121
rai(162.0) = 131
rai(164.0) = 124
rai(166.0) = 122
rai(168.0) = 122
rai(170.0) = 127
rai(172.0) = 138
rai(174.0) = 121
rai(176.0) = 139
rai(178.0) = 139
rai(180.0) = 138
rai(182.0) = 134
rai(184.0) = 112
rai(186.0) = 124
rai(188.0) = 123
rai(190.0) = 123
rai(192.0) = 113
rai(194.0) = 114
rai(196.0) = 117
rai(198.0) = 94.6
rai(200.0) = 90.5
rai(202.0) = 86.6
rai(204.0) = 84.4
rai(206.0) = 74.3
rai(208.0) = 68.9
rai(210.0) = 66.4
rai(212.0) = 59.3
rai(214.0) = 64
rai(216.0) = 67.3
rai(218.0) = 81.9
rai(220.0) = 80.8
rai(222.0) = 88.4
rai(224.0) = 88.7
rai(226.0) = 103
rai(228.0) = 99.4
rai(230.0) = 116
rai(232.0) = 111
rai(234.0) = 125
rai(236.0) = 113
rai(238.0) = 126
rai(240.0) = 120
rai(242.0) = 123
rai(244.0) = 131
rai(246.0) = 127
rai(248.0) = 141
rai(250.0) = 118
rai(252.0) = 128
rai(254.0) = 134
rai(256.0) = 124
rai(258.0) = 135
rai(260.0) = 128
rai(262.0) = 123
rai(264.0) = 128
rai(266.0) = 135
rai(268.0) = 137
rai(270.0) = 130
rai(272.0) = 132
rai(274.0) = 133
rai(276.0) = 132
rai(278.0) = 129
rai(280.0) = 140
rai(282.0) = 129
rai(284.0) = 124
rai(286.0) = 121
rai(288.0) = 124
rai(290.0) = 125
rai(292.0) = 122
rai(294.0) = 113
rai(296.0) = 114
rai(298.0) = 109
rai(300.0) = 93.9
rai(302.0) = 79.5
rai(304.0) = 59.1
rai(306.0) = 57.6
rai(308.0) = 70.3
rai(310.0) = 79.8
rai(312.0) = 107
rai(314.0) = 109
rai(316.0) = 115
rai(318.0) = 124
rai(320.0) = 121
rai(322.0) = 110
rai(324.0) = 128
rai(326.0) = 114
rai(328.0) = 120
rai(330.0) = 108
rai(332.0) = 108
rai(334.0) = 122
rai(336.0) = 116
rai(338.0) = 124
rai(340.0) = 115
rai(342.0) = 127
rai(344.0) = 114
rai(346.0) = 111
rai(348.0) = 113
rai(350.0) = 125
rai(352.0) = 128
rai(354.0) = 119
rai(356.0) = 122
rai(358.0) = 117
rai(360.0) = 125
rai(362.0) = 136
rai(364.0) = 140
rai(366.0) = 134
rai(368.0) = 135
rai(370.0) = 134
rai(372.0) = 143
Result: 6.7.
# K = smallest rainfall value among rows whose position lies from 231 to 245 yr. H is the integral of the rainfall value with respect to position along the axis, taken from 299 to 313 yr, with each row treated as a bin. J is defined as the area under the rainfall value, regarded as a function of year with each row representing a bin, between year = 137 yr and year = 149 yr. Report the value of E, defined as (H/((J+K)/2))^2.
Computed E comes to 1.7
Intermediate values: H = 1094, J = 1582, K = 111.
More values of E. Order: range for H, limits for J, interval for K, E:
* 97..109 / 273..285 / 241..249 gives 4.0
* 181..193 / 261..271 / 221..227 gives 4.4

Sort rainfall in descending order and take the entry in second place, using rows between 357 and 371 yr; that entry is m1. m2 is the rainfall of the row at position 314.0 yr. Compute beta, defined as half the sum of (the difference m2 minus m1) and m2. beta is 41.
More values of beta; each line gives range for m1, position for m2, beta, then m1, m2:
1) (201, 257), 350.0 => 58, 134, 125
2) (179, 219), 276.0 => 65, 134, 132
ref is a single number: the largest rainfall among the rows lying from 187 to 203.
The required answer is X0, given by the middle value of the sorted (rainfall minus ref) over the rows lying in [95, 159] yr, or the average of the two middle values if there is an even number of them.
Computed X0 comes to 14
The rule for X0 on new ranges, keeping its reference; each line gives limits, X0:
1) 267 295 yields 6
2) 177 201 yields -3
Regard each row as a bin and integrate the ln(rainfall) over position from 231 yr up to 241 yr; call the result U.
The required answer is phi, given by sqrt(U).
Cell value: 6.91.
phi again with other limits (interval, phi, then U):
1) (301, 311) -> 6.50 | 42.3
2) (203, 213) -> 6.52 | 42.5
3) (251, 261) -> 6.98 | 48.7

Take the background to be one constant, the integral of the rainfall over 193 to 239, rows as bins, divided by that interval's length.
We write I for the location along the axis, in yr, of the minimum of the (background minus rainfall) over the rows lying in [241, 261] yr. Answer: 248.0 yr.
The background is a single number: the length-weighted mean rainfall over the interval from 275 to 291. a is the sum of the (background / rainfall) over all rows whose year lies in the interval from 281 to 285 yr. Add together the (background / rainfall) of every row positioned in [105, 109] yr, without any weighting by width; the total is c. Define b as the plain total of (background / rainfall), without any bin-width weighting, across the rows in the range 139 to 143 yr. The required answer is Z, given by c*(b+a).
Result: 6.8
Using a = 2.025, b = 1.97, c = 1.70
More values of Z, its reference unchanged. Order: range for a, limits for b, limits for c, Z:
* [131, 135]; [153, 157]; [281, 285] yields 7.6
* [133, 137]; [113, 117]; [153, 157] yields 7.1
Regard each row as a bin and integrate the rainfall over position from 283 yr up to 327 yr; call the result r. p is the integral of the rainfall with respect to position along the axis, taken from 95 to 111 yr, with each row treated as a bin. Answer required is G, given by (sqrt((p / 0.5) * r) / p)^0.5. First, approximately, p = 2248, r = 4640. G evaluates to 1.43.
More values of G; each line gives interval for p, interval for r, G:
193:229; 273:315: 1.31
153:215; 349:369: 0.93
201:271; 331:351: 0.89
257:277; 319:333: 1.05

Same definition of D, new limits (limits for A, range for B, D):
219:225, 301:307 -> 3.0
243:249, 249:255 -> 2.6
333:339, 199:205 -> 5.8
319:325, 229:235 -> 1.7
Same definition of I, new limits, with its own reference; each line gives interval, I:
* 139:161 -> 156.0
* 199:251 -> 248.0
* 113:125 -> 116.0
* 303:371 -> 364.0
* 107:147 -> 116.0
